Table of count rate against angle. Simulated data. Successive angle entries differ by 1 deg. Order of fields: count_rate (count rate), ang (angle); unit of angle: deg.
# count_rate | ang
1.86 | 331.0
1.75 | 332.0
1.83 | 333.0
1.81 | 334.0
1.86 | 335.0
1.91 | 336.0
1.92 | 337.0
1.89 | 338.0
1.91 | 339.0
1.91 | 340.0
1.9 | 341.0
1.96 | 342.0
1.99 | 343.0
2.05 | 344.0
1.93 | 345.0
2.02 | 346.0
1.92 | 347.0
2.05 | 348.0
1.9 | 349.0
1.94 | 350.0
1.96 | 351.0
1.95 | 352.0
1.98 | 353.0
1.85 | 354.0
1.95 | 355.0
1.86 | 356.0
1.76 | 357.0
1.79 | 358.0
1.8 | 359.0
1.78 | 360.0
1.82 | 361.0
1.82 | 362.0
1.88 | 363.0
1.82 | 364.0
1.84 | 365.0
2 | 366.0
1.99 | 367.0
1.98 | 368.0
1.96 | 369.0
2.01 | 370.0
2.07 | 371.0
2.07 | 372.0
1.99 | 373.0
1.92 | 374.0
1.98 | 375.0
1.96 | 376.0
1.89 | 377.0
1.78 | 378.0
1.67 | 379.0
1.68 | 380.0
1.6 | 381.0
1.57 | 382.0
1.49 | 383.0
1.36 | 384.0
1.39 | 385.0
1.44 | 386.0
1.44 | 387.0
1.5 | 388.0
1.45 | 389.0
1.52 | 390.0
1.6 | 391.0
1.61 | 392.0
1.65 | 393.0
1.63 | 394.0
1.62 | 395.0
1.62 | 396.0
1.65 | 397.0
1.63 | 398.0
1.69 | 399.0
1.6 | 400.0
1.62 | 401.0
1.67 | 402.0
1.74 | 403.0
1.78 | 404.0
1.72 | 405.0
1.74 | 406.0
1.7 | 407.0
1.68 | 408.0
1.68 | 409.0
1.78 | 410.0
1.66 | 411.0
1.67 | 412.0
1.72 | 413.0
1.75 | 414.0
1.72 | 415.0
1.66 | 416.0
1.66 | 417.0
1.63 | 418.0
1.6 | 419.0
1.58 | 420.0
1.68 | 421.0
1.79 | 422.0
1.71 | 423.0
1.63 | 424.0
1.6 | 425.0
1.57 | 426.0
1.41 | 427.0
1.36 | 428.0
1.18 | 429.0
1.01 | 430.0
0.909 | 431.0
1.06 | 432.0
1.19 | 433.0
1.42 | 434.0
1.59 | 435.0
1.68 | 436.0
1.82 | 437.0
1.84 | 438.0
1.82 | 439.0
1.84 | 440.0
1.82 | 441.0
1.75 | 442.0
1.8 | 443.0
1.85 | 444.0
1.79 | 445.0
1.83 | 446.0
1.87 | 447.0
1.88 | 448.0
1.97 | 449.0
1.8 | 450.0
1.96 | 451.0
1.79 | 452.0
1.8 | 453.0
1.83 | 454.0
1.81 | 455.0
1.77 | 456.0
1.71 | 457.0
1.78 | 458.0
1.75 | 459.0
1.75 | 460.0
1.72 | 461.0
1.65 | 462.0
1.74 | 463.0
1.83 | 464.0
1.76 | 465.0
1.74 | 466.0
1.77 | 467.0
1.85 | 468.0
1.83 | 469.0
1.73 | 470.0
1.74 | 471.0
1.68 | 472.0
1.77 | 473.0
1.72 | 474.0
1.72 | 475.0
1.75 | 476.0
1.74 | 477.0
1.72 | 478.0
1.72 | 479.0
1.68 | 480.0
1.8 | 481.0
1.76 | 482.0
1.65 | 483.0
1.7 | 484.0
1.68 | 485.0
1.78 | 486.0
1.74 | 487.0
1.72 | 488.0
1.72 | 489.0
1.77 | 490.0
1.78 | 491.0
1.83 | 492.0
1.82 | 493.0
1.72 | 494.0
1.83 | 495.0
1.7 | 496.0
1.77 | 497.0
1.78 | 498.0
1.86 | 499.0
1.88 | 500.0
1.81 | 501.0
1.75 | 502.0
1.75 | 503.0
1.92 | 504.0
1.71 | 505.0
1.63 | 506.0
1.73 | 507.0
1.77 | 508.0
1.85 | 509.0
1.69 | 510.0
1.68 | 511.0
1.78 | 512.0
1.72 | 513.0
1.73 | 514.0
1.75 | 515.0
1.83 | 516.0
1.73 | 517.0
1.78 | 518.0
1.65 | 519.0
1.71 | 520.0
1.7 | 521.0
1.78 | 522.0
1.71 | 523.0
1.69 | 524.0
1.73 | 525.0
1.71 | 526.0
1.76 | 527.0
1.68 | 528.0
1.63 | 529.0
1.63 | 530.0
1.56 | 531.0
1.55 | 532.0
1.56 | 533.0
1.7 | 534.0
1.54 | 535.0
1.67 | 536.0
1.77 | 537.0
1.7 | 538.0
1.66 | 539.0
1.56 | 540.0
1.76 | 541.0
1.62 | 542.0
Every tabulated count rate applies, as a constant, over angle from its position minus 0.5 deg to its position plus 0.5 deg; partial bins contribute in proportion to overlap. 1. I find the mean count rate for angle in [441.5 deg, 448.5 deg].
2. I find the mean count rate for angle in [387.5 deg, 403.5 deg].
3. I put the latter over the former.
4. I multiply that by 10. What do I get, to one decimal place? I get 8.8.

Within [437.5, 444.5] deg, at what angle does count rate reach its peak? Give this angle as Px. 444.0 deg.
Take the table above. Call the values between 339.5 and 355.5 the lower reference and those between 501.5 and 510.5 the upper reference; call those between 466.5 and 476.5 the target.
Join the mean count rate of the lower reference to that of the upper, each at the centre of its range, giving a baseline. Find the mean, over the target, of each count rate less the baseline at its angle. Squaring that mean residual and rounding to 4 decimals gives 0.0018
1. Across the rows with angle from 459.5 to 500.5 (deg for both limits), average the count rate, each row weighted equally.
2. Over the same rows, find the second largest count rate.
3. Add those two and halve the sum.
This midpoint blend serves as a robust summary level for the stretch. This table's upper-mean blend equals 1.81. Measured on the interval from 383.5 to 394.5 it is 1.57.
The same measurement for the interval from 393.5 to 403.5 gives 1.67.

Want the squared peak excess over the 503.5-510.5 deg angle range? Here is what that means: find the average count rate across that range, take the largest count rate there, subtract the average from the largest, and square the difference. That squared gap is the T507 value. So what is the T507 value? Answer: 0.027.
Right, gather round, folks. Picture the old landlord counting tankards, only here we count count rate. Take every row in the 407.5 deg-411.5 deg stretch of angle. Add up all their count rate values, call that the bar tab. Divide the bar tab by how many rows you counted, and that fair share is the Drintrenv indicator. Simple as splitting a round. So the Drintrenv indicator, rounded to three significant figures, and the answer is 1.70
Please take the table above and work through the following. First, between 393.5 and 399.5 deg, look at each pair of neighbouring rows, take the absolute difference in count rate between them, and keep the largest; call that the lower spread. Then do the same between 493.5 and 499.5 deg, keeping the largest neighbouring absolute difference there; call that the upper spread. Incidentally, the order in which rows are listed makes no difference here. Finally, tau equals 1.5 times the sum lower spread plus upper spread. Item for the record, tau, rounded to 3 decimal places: 0.285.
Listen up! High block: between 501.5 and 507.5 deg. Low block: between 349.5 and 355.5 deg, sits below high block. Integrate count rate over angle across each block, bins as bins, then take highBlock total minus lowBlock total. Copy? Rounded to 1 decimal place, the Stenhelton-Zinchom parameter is -1.1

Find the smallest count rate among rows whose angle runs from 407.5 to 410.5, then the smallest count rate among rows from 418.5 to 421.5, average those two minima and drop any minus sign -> 1.63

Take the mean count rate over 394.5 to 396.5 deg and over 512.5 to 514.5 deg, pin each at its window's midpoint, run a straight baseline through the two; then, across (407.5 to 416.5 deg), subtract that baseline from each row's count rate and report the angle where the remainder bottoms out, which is 416.0 deg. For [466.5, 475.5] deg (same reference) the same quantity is 472.0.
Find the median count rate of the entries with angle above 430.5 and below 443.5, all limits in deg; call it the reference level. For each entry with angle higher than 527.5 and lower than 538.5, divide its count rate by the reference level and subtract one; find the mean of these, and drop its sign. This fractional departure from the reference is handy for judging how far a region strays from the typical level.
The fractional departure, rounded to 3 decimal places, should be 0.065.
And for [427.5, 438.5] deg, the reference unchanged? 0.218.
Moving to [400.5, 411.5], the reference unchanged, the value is 0.025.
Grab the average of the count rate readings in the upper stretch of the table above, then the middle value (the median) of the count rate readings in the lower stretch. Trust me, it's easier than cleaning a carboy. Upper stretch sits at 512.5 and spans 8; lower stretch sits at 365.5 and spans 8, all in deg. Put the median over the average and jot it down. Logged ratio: 1.09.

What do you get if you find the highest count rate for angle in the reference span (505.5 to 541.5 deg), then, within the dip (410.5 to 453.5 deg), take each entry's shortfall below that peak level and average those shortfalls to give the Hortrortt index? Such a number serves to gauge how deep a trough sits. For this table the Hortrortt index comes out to 0.21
